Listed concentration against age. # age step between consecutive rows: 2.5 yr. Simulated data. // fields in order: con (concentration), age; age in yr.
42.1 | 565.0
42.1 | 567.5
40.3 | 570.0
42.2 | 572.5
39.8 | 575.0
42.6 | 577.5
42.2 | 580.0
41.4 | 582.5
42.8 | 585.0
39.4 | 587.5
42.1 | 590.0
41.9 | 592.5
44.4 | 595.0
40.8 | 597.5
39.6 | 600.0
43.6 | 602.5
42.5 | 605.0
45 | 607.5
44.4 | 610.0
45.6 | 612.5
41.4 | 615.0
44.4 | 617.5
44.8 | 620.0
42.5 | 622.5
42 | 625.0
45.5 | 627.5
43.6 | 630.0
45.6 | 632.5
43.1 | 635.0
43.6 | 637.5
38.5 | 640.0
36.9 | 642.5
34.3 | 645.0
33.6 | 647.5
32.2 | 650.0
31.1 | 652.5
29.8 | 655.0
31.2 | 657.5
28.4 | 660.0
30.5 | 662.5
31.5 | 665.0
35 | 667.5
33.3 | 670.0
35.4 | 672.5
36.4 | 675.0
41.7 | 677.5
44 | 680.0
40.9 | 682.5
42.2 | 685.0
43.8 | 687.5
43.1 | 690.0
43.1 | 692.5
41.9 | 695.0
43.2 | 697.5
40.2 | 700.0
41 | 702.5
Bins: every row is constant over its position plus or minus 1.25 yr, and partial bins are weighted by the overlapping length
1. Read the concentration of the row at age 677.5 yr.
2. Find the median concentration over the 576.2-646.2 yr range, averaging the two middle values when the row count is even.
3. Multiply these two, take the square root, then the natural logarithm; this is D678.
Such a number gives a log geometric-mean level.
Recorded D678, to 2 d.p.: 3.74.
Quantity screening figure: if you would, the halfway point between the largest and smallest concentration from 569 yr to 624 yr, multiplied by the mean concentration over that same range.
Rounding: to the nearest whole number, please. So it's 1804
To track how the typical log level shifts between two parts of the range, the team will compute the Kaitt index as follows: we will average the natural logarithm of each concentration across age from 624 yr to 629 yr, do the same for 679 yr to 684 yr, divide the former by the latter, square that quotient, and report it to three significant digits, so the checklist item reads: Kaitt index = 1.02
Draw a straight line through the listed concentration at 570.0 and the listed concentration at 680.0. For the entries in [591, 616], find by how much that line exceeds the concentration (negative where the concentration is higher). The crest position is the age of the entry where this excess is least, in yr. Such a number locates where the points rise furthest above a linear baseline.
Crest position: 612.5 yr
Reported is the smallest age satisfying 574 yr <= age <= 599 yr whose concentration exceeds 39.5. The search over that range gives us 575.0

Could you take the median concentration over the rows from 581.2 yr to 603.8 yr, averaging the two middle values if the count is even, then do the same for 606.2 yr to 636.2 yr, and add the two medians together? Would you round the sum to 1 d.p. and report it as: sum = 86.3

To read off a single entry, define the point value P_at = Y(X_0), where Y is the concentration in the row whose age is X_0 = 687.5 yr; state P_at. 43.8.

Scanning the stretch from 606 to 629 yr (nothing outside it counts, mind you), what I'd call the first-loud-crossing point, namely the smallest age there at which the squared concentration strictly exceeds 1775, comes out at 607.5 yr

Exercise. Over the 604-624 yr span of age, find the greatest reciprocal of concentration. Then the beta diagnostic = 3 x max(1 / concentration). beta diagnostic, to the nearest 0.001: 0.072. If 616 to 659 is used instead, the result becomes 0.101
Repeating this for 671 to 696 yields 0.085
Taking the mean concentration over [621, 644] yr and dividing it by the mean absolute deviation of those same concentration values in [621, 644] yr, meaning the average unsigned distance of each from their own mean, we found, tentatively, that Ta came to 20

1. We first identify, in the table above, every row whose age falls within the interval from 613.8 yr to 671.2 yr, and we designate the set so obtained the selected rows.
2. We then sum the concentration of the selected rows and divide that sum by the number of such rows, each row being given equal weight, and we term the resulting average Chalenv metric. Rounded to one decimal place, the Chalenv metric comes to 37.5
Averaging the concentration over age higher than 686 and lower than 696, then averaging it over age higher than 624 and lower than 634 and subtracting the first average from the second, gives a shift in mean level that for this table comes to 1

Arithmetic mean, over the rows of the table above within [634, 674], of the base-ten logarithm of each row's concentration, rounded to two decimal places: 1.53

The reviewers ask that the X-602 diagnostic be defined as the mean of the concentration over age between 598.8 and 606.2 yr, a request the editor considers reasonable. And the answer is 41.9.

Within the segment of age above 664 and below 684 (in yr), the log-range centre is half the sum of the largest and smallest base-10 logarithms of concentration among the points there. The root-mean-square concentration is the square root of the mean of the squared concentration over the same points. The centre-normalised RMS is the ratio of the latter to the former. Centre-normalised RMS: 24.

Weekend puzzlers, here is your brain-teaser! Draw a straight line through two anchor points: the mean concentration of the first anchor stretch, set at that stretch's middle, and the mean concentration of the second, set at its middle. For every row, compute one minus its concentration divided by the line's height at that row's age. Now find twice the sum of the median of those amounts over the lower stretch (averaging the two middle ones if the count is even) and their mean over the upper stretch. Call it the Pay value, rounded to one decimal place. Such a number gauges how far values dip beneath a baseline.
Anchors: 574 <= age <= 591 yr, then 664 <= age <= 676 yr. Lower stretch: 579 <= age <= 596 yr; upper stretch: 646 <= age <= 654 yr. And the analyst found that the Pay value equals 0.1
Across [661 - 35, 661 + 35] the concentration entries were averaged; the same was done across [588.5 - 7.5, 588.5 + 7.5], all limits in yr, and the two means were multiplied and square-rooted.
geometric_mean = 39.9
